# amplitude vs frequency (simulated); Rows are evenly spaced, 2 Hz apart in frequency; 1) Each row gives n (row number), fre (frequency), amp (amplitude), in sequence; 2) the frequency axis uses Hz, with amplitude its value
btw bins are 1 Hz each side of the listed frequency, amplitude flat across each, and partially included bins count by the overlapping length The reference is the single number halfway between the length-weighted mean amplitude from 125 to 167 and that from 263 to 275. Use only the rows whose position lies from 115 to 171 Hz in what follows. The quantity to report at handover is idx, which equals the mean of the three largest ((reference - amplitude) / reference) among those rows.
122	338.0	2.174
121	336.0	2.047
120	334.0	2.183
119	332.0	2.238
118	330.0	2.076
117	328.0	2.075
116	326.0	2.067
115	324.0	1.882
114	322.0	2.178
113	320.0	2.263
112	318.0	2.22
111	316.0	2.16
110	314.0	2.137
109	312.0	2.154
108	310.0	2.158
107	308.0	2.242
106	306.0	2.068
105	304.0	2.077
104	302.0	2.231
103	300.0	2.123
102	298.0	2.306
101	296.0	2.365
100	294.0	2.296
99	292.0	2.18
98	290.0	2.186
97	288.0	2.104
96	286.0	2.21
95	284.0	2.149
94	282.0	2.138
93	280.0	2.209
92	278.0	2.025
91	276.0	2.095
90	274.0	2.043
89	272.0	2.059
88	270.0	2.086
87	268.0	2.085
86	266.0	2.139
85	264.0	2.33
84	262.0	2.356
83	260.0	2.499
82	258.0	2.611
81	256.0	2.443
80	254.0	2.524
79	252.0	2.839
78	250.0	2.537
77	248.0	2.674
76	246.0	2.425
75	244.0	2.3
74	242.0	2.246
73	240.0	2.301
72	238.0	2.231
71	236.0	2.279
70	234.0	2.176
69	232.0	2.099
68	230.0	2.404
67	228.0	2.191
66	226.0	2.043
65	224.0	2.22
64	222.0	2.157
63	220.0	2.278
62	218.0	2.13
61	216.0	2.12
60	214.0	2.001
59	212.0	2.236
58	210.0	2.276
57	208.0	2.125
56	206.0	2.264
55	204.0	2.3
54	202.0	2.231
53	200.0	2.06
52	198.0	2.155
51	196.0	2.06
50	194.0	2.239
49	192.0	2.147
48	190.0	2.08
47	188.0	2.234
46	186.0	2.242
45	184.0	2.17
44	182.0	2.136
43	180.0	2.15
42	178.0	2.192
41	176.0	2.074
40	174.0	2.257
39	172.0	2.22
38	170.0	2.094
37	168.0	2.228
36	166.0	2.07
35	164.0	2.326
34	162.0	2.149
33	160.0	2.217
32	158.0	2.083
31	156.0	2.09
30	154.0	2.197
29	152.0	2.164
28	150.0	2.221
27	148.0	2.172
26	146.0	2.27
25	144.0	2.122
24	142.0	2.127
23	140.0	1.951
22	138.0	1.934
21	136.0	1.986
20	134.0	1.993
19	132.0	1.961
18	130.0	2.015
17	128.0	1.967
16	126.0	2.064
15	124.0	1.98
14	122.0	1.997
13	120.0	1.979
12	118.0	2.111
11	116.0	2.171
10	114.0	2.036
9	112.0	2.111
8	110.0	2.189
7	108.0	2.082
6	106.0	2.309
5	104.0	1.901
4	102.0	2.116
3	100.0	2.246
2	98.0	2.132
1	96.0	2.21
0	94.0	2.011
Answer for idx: 0.077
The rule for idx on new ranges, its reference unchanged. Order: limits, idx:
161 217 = 0.034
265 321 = 0.033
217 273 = 0.023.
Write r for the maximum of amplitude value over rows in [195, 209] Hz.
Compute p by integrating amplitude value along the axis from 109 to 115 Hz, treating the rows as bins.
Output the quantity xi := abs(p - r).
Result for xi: 10.4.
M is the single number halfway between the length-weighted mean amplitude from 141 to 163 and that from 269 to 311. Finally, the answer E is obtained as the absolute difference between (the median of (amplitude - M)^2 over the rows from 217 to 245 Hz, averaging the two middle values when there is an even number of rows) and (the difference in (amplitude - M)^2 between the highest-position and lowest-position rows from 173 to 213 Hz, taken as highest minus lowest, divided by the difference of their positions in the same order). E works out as 0.0060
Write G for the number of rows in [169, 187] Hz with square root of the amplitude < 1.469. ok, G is 4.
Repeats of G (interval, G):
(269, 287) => 7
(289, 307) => 3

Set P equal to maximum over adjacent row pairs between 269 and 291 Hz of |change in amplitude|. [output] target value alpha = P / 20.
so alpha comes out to 0.0092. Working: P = 0.184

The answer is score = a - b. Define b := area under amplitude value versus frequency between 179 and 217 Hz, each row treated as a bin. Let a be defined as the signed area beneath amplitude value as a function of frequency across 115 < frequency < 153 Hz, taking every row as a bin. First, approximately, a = 78.4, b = 82.5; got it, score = -4.1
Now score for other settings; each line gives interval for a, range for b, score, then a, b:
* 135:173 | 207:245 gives -2.4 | 81.2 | 83.6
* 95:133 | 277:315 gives -3.6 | 79.2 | 82.7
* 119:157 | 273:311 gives -4.0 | 78.4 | 82.4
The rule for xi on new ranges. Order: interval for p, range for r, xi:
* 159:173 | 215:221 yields 28.3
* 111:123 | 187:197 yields 22.6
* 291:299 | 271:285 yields 16.1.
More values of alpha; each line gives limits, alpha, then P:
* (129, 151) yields 0.0088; 0.176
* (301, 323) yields 0.0087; 0.174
